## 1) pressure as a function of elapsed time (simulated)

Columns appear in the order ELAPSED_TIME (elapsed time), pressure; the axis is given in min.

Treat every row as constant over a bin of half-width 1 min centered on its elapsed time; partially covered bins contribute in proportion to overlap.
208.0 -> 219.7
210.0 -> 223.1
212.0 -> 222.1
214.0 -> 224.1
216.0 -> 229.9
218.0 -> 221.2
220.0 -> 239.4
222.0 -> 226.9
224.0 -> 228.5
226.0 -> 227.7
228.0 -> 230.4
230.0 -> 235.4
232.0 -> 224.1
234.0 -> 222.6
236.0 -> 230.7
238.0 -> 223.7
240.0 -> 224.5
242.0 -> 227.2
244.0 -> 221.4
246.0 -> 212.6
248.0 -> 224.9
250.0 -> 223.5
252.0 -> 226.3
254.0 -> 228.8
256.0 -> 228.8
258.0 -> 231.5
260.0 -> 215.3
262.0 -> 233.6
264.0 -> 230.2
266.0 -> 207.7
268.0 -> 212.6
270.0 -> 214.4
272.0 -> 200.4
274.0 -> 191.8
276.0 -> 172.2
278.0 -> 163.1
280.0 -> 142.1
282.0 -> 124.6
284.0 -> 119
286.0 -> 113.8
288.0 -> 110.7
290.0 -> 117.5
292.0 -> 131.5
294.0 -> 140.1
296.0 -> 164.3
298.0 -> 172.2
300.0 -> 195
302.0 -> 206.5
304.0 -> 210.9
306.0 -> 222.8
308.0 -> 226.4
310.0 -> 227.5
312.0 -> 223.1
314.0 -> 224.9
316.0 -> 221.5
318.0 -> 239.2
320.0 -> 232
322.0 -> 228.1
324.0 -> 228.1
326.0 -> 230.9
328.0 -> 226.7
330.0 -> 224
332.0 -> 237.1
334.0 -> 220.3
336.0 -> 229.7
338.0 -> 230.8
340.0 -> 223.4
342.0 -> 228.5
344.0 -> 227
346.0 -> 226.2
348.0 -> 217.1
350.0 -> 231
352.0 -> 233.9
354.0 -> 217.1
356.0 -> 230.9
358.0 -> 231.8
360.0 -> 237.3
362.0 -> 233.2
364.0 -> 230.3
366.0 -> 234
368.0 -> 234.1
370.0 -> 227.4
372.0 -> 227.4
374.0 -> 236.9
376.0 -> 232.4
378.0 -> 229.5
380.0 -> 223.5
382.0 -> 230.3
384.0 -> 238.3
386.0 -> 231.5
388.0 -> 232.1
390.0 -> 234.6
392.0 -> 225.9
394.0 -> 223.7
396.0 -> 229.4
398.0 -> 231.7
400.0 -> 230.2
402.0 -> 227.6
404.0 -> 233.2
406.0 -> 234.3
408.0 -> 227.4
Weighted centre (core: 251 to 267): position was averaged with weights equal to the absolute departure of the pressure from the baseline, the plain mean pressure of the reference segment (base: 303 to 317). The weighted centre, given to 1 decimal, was 260.4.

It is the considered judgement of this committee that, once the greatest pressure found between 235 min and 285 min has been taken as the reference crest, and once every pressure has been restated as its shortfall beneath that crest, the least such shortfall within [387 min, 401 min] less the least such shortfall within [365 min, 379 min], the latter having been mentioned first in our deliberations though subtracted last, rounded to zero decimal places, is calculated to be 2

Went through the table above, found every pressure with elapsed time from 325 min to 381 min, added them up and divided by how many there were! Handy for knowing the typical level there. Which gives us 229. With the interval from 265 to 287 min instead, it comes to 169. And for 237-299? 189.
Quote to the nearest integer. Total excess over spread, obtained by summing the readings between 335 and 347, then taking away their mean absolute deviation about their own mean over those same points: 1364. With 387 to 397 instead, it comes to 1142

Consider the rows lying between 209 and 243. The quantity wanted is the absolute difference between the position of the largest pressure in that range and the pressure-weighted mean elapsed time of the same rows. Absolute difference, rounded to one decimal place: 6.0 min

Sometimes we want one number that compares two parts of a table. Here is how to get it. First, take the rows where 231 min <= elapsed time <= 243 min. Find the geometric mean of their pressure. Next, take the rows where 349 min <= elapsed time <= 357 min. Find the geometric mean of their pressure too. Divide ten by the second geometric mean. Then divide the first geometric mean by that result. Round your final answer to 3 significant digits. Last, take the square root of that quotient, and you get 71.7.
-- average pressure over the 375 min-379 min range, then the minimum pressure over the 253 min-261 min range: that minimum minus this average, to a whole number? -16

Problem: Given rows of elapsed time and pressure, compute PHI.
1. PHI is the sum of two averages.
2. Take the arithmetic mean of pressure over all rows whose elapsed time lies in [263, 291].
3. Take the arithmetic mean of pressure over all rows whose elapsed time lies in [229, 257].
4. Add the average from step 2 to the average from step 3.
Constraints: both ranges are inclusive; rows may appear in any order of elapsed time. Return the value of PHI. 391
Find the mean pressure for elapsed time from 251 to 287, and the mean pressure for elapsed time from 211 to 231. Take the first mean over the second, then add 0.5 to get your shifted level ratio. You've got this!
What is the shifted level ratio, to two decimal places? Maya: 1.34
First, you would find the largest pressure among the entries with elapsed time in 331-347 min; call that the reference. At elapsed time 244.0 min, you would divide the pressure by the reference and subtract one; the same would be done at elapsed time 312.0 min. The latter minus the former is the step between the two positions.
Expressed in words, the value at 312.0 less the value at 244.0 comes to 0.01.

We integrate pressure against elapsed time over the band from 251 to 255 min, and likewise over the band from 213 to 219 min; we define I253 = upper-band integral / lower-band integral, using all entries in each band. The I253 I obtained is 0.67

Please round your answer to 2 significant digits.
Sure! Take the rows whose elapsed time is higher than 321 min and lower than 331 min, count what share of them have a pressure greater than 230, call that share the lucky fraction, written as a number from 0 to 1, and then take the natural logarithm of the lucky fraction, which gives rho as -1.6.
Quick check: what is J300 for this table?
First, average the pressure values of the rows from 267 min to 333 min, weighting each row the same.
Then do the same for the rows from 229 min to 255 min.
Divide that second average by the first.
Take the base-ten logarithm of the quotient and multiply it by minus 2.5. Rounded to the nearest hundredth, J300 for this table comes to -0.18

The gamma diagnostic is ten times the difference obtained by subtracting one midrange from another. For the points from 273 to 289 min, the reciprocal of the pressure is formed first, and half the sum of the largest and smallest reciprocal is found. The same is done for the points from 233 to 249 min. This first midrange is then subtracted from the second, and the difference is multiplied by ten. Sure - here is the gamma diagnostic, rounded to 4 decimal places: -0.0260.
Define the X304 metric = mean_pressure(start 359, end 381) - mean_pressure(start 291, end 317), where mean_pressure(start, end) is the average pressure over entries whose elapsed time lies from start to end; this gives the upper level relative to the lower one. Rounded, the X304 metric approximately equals 34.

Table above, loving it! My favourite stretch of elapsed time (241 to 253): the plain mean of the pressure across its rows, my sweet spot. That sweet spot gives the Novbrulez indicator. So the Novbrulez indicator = 223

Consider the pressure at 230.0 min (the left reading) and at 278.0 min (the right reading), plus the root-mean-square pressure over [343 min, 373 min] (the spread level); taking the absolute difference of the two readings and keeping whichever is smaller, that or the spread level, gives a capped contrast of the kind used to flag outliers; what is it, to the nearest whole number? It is 72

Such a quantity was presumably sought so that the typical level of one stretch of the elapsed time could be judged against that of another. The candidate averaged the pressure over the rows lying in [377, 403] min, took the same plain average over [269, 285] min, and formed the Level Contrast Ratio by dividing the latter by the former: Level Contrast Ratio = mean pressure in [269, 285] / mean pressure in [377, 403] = 0.72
